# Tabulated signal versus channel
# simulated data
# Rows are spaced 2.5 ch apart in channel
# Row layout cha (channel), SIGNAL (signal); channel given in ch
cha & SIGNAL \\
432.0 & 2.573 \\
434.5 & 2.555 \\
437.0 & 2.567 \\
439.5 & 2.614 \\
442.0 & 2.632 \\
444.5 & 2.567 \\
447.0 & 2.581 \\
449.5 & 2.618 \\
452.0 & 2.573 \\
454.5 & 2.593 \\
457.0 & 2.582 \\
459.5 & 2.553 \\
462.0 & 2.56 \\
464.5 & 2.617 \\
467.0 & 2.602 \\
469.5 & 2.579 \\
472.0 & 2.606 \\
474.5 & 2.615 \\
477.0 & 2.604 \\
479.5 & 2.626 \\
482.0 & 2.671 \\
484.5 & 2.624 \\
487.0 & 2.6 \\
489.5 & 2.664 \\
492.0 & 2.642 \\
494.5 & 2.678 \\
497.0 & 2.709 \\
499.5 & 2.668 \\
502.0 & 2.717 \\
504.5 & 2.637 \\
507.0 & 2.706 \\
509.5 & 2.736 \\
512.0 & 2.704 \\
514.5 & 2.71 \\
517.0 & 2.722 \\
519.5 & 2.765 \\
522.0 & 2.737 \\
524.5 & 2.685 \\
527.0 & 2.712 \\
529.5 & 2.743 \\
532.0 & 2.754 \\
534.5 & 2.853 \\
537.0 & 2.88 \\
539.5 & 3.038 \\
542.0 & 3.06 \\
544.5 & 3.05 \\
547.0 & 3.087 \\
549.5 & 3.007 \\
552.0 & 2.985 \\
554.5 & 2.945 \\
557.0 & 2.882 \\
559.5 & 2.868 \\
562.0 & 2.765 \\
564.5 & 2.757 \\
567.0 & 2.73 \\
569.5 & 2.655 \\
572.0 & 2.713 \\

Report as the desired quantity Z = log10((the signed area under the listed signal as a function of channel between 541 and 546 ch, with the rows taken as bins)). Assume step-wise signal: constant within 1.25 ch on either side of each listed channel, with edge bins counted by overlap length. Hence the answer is 1.18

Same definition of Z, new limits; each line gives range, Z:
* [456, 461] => 1.11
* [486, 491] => 1.12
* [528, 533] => 1.14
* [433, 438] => 1.11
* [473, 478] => 1.12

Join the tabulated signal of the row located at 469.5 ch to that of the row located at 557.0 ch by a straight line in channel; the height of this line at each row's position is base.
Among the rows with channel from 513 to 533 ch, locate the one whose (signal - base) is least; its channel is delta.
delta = 524.5 ch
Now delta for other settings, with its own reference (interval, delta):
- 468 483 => 477.0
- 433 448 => 444.5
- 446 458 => 457.0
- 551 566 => 564.5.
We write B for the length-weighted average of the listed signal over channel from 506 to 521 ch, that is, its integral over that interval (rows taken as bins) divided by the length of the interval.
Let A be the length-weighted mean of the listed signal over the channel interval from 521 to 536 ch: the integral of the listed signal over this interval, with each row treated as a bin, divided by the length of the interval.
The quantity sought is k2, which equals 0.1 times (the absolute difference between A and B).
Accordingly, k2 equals 0.0025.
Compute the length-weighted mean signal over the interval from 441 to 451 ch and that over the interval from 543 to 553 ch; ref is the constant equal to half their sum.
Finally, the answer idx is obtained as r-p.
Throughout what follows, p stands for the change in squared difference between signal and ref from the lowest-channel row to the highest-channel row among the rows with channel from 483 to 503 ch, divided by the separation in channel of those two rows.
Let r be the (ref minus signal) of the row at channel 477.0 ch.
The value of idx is 0.21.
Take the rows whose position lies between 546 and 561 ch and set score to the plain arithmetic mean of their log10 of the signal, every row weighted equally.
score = 0.471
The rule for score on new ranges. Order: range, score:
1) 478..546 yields 0.438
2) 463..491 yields 0.418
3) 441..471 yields 0.413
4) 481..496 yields 0.423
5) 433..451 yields 0.413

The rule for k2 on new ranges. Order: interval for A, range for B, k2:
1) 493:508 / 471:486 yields 0.0061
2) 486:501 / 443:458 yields 0.0076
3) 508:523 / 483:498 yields 0.0076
